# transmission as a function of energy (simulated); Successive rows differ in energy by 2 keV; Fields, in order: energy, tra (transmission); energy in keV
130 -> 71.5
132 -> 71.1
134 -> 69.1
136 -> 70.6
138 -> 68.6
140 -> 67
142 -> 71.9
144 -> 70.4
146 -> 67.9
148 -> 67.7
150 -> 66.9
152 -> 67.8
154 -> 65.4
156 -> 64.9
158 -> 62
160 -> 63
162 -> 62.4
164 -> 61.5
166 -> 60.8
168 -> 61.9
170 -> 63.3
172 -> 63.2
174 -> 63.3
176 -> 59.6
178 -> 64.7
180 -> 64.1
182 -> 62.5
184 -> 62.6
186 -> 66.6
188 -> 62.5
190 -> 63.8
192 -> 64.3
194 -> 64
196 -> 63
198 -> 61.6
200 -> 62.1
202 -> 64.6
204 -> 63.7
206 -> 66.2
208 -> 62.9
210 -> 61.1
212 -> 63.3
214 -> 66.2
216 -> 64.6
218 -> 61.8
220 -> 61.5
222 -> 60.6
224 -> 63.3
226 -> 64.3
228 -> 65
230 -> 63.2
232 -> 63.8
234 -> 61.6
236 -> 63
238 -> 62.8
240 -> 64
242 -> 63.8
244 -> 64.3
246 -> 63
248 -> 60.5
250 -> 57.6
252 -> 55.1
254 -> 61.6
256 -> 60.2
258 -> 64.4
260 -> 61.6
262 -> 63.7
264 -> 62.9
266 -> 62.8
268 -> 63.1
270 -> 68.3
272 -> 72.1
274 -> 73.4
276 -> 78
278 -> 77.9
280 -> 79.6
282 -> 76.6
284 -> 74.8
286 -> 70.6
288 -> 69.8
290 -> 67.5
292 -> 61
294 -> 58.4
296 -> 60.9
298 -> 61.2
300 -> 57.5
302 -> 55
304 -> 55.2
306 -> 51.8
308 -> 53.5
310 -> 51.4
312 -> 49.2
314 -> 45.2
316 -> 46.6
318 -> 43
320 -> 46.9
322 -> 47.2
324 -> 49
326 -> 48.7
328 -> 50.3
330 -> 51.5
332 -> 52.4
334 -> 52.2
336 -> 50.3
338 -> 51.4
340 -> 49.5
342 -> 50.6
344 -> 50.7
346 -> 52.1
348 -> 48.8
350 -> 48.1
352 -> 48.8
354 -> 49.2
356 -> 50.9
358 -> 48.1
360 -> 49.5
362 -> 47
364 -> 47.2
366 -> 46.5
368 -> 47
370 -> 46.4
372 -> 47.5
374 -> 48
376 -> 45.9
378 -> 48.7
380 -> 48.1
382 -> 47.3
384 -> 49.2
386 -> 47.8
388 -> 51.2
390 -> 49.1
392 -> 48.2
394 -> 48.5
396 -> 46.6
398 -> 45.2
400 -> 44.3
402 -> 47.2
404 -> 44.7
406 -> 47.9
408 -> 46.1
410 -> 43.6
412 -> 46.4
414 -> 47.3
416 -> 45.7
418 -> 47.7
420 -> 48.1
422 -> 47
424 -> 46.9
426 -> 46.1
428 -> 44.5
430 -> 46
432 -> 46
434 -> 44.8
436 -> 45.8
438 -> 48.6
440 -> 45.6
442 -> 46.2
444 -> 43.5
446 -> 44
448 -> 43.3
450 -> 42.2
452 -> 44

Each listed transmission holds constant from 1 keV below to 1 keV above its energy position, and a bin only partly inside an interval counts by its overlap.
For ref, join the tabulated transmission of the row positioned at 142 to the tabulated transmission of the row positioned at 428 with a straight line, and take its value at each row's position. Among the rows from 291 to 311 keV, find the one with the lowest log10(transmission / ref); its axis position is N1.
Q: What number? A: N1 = 310 keV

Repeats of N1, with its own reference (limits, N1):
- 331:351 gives 350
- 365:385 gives 366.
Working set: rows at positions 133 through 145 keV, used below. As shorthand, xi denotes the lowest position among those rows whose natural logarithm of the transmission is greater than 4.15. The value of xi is 134 keV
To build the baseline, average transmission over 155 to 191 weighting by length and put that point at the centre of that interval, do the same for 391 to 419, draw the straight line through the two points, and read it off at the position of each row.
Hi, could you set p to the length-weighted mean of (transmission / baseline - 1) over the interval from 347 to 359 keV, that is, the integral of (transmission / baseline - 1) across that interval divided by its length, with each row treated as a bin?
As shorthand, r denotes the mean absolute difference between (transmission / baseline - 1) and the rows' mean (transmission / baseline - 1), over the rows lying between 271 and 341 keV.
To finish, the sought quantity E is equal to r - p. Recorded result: 0.17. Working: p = -0.022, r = 0.152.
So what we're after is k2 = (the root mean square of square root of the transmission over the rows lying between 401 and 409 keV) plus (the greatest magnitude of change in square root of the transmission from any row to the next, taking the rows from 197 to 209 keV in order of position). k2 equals 7.02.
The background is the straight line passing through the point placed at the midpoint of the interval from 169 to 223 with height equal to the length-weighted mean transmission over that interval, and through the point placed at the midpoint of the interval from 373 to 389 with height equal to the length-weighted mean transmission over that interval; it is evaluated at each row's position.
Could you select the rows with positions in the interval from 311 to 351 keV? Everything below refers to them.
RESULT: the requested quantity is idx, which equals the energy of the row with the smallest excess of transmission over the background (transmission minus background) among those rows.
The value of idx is 318 keV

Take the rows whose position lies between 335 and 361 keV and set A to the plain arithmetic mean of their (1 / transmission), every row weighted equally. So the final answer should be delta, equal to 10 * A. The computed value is 0.20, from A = 0.0201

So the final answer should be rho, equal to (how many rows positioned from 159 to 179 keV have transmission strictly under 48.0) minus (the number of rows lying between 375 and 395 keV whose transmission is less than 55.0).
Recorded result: -10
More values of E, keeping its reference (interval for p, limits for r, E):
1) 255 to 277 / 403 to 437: -0.16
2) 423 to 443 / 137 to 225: -0.01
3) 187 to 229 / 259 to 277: 0.05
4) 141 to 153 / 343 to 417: -0.03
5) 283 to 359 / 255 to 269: 0.00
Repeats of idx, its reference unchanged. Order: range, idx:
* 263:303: 302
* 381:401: 400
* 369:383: 376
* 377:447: 400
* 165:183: 176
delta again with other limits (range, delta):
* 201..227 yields 0.16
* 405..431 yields 0.22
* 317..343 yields 0.20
